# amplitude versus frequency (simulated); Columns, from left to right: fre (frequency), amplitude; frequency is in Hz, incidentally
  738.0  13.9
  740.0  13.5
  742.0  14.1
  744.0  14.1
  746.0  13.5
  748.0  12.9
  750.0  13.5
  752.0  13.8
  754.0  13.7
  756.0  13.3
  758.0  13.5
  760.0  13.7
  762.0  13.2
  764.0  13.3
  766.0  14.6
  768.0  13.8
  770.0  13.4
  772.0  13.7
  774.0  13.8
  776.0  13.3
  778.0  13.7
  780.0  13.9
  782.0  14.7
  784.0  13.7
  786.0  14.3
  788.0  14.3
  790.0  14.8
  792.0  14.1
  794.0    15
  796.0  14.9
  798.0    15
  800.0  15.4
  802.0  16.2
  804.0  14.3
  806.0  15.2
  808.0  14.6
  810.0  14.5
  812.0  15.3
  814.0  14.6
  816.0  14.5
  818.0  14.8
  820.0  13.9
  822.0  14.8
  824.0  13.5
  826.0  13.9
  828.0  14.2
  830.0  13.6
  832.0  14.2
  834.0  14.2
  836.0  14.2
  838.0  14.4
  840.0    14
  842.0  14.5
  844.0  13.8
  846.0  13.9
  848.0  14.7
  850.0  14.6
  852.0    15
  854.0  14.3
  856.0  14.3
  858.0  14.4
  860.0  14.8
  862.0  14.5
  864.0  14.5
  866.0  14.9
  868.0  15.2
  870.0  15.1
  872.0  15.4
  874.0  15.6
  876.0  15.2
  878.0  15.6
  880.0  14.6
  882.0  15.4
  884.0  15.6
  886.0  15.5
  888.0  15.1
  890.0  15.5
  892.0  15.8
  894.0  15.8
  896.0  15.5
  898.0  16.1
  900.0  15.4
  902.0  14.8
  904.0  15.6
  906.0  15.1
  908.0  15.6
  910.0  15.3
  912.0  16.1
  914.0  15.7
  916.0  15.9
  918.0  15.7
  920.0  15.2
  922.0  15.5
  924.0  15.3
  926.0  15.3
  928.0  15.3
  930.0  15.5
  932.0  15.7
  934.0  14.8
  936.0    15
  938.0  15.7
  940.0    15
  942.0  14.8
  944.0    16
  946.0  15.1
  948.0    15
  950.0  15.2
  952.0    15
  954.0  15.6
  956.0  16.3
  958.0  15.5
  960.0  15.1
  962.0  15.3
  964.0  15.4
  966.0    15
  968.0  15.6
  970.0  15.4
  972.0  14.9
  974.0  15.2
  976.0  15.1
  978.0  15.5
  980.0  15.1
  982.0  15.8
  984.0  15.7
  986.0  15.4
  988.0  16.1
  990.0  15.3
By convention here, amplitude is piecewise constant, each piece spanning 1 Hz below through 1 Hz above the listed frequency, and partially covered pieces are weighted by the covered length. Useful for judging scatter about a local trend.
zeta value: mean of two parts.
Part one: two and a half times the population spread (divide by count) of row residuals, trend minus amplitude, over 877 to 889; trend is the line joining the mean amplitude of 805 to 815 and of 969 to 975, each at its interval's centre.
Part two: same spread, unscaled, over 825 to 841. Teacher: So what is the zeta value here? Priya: 0.56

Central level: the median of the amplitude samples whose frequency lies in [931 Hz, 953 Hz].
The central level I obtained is 15.0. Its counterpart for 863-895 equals 15.4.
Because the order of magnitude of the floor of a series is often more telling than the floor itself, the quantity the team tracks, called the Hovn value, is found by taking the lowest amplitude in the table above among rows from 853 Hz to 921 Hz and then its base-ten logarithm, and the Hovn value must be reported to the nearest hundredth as 1.16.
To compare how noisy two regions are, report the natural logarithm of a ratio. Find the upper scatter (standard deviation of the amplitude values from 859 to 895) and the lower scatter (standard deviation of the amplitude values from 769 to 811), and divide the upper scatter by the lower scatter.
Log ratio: -0.54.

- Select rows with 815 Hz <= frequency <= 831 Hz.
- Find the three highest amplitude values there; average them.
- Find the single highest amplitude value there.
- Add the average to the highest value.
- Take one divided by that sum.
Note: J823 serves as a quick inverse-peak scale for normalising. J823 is 0.0339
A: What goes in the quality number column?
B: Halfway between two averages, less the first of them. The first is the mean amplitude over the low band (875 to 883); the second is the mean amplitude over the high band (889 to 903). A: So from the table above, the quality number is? 0.18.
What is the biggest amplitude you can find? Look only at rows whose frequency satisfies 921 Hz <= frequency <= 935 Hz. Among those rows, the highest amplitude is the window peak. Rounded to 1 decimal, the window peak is 15.7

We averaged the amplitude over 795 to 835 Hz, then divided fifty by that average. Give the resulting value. 3.43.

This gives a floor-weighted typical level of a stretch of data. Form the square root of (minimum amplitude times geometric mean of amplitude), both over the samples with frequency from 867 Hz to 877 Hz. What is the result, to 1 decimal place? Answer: 15.2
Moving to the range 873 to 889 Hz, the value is 15.0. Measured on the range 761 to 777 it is 13.4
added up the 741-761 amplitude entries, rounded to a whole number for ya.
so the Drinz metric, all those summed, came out 136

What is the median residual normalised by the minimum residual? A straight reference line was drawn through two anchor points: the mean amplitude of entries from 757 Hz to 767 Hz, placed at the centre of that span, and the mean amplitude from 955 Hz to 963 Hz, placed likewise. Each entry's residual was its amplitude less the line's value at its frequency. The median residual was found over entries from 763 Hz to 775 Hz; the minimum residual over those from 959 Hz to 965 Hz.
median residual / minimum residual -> 0.0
